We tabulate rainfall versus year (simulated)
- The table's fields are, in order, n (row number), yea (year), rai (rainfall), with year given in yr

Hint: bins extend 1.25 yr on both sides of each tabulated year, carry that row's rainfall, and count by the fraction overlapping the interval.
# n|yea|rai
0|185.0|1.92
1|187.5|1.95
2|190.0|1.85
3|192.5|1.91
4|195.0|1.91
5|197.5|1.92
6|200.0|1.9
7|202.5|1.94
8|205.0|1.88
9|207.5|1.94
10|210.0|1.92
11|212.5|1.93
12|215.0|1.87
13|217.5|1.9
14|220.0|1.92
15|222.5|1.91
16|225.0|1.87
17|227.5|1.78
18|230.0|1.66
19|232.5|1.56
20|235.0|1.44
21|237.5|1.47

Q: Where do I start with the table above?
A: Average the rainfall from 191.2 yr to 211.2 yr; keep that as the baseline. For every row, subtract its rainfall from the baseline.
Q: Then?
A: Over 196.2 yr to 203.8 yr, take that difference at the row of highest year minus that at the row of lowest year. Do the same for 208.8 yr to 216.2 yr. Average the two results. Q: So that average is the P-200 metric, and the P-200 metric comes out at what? 0.015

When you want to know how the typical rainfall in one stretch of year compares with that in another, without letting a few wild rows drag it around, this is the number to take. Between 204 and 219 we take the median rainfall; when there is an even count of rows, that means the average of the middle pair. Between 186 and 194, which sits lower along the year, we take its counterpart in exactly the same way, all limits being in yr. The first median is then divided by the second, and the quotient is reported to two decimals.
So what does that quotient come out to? 1.00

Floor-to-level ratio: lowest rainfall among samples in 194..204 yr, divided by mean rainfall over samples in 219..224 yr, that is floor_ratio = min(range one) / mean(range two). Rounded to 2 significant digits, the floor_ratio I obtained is 0.99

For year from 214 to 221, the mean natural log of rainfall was 0.640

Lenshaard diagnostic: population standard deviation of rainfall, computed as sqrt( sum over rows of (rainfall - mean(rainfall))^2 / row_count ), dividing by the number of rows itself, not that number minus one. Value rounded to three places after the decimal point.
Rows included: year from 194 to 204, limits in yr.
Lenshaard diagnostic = 0.015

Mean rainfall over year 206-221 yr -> 1.913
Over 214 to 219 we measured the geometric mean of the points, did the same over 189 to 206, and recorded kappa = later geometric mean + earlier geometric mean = 3.786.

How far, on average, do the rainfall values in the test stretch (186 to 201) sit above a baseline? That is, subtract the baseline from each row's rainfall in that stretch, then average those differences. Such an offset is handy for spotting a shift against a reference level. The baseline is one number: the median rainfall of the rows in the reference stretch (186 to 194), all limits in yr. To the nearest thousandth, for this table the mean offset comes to -0.003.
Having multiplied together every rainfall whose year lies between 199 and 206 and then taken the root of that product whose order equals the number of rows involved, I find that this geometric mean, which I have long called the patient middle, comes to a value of 1.91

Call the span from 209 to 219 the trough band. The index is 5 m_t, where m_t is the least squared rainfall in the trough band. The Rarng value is 17.5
